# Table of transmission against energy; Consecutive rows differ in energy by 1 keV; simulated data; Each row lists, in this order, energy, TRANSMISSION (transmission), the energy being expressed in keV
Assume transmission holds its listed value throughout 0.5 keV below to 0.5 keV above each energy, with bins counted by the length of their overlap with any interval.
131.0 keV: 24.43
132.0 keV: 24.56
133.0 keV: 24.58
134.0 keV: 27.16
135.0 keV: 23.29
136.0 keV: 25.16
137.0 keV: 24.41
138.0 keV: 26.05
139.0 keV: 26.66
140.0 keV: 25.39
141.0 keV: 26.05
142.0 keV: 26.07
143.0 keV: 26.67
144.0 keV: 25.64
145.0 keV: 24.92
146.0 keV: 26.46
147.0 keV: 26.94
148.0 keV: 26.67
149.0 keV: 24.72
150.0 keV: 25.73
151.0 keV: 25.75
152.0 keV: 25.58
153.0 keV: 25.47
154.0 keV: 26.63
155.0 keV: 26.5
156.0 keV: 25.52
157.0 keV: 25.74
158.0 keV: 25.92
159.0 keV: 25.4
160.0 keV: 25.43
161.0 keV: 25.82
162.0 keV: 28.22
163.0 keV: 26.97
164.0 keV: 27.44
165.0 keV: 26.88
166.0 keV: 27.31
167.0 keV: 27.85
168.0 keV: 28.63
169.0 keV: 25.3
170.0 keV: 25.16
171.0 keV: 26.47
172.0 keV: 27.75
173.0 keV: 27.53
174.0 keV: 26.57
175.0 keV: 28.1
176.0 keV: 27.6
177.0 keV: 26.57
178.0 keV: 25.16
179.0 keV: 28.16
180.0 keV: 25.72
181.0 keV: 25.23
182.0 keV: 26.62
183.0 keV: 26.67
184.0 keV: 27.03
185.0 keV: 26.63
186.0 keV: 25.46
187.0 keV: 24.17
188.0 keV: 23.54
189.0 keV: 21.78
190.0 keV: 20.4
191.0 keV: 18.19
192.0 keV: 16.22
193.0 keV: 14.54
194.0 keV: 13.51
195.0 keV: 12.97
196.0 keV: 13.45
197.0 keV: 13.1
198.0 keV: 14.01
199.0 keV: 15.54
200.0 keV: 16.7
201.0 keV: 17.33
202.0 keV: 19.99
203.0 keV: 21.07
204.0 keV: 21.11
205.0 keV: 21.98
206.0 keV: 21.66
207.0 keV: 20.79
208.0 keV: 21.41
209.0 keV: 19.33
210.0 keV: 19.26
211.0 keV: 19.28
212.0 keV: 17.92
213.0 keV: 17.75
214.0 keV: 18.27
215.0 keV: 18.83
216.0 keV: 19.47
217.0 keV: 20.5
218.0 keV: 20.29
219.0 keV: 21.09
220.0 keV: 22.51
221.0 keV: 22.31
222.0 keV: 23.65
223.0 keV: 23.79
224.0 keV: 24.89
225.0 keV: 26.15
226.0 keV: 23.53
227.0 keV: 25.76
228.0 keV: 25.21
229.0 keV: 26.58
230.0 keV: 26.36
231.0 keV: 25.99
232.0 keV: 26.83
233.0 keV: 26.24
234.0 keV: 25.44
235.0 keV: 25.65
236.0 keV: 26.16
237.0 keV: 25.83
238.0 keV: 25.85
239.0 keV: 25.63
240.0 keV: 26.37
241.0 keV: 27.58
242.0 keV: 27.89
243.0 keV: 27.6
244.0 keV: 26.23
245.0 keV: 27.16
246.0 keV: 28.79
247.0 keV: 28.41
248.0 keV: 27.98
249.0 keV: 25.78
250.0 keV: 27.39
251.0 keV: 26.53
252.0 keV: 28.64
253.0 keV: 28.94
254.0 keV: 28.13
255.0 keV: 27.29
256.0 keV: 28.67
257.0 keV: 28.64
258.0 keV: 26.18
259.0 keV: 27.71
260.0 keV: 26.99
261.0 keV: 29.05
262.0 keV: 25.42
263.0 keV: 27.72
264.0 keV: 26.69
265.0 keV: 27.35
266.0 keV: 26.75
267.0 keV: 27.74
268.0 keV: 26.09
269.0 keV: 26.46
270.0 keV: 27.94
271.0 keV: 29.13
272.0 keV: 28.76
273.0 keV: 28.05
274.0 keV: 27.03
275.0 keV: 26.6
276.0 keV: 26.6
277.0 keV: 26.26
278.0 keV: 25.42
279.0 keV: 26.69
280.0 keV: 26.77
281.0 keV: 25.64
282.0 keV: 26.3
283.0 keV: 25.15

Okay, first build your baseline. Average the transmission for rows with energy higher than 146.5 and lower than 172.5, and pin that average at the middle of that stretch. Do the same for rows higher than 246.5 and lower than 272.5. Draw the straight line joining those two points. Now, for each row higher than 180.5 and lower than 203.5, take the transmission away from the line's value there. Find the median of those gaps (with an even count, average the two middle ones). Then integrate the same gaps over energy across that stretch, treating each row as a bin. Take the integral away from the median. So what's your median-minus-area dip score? -154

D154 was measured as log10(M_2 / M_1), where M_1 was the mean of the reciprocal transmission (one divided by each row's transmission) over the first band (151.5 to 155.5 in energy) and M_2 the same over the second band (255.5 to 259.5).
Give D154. -0.028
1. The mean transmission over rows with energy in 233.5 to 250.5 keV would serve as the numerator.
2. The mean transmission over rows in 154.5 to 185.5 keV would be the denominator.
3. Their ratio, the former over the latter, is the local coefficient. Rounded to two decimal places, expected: 1.01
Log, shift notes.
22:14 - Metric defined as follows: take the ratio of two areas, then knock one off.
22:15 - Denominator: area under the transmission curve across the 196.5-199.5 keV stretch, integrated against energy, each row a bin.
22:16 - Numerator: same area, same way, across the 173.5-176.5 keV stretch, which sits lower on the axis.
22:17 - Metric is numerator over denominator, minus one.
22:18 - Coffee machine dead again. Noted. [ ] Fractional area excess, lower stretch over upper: 0.93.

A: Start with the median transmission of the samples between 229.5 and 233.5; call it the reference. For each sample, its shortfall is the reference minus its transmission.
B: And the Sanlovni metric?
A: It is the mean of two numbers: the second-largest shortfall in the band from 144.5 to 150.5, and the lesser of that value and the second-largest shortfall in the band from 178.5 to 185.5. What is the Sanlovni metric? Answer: 1.0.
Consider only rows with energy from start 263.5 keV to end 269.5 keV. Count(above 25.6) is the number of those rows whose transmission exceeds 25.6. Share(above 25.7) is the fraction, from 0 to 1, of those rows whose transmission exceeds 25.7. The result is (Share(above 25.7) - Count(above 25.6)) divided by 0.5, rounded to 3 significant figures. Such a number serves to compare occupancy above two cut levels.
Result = -10.0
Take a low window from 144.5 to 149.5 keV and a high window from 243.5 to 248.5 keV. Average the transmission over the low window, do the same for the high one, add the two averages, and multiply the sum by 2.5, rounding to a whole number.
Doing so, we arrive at 134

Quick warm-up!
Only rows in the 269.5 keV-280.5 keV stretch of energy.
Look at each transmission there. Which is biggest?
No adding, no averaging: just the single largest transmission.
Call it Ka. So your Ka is 29.13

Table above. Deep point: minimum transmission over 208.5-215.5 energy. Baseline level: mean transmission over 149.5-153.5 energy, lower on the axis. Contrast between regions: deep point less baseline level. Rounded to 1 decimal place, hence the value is -7.9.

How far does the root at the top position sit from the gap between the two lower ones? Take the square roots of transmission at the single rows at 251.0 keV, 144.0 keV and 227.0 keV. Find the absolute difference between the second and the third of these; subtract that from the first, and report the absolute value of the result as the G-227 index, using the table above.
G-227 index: 5.1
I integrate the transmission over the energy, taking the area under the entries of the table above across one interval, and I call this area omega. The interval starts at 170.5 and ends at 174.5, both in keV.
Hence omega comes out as 108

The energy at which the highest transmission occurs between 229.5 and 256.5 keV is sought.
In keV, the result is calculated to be 253.0 keV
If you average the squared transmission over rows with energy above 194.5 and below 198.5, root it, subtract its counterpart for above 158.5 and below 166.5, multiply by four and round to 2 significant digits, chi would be -53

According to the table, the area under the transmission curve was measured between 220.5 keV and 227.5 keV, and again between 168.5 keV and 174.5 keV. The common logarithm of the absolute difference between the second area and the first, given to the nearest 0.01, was 1.05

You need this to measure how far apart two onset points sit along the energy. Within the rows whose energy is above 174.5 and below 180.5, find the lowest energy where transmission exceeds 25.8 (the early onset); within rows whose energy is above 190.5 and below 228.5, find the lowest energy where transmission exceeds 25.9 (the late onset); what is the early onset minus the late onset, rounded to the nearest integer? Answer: -50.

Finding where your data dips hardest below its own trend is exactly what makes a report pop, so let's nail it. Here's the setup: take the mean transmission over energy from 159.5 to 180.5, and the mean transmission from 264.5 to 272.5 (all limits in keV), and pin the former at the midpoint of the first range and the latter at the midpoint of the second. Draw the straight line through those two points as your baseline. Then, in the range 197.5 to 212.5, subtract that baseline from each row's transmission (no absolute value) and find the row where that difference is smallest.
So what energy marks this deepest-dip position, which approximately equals 198.0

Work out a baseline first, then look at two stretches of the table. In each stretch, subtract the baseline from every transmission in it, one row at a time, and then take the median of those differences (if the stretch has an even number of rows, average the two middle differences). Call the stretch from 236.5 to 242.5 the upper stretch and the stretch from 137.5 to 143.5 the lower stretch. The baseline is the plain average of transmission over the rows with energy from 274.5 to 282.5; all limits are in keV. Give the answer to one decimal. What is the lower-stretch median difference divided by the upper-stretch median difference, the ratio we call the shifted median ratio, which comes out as 1.3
